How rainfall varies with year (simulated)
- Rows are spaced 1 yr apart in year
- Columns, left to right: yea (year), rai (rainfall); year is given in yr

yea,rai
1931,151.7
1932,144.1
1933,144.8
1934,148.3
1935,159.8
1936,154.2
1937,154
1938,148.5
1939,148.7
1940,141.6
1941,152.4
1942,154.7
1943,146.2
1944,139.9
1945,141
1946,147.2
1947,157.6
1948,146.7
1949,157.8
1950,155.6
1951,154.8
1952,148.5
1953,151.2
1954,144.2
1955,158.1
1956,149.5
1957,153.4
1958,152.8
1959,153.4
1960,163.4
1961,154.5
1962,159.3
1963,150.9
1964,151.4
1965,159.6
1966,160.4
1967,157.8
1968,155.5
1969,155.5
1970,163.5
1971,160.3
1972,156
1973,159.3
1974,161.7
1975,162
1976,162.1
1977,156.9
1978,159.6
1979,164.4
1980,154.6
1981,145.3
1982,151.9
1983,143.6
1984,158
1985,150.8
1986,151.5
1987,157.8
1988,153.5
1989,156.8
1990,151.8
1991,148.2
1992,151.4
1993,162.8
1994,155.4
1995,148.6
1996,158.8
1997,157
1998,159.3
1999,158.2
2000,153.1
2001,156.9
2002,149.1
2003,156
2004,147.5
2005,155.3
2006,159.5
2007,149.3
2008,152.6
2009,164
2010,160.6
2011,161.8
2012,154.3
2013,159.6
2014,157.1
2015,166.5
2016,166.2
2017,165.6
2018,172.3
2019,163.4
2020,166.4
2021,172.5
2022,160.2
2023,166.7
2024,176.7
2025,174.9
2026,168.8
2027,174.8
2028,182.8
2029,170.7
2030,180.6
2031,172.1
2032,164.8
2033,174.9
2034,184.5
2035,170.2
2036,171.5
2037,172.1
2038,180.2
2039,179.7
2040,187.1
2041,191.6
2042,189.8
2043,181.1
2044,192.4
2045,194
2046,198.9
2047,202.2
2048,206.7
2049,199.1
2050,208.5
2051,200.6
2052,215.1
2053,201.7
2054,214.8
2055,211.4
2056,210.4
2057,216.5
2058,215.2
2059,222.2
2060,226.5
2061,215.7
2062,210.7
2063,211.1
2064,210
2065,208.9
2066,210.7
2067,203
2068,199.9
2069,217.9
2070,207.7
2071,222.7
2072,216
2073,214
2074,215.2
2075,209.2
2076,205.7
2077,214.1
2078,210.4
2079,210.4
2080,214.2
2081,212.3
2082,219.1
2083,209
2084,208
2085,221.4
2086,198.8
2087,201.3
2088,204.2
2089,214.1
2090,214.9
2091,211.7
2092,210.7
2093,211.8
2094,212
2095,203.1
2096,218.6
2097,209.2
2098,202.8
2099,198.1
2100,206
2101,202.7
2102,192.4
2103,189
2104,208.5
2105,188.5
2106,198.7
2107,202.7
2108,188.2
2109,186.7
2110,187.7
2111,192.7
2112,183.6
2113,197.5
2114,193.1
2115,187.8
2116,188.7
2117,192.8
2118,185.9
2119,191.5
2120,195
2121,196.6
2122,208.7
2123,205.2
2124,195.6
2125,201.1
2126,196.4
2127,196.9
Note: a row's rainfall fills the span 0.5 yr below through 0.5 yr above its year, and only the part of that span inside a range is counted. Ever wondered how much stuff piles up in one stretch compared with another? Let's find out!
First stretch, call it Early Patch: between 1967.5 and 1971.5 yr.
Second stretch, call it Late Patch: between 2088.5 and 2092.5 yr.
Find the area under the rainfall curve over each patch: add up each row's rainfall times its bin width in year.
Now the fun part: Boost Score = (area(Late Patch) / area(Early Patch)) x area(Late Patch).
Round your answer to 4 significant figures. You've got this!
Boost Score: 1142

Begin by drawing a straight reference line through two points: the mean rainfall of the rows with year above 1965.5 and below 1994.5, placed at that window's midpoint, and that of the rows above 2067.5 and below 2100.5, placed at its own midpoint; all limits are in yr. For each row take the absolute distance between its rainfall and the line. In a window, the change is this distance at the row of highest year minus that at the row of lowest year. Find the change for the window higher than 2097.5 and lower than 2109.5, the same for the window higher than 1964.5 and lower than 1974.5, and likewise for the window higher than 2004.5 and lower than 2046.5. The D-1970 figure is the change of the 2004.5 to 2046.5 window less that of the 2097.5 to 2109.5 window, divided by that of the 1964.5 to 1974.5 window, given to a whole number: 11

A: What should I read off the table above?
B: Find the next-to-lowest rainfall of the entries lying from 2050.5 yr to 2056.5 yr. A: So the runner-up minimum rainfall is 201.7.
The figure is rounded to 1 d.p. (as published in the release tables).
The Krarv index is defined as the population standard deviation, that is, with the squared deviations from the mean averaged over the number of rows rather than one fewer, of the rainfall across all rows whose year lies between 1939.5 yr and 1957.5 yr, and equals 5.8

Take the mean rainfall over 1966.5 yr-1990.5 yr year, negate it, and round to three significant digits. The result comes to -156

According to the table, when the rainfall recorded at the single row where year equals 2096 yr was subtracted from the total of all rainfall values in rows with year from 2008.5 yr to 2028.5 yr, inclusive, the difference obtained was 3117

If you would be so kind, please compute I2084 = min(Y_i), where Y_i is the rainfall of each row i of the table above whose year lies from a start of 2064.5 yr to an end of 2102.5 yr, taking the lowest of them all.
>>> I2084 192.4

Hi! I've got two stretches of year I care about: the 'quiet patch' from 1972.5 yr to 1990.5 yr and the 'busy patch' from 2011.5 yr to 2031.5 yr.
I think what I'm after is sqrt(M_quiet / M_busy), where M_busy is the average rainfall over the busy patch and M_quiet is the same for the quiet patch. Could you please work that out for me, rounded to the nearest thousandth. 0.961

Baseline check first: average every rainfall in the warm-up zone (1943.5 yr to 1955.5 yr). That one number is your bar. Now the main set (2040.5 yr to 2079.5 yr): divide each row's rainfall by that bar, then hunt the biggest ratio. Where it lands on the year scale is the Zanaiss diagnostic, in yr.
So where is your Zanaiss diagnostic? 2060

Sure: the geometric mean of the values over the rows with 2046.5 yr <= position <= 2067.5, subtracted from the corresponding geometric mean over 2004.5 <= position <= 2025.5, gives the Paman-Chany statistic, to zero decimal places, -47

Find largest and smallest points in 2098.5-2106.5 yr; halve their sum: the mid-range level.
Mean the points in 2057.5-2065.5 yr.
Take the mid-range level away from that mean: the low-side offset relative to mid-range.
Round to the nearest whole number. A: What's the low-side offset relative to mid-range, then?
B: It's 17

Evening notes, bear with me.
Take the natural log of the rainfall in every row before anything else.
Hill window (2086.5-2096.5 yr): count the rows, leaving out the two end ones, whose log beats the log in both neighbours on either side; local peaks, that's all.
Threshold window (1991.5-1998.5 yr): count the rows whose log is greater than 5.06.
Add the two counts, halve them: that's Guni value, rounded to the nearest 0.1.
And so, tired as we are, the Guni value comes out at 2.5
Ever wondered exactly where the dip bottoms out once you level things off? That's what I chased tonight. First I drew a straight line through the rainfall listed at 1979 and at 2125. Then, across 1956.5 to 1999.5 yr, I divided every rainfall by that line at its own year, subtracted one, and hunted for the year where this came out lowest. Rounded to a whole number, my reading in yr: 1983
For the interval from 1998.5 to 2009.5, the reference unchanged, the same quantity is 2004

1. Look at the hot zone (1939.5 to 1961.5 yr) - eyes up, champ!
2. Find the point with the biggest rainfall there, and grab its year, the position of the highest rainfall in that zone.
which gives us 1960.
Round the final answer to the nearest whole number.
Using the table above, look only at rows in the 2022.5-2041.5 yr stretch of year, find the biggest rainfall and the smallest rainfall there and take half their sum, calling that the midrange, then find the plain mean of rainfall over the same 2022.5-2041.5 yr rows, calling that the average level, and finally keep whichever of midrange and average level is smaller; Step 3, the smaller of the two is 176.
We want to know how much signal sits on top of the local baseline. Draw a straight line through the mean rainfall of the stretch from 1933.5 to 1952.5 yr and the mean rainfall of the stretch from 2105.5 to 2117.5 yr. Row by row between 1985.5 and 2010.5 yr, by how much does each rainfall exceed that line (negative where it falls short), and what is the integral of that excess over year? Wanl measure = -222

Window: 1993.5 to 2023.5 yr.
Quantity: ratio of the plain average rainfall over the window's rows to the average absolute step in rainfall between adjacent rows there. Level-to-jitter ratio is 28.0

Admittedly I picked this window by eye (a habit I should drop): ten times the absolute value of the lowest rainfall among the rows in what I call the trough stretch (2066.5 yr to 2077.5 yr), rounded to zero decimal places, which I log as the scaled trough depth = 1999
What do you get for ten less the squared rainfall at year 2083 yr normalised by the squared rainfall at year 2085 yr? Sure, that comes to 9.11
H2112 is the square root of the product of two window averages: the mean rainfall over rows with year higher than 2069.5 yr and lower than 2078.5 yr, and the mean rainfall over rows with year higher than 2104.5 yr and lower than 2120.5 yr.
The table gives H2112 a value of 202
